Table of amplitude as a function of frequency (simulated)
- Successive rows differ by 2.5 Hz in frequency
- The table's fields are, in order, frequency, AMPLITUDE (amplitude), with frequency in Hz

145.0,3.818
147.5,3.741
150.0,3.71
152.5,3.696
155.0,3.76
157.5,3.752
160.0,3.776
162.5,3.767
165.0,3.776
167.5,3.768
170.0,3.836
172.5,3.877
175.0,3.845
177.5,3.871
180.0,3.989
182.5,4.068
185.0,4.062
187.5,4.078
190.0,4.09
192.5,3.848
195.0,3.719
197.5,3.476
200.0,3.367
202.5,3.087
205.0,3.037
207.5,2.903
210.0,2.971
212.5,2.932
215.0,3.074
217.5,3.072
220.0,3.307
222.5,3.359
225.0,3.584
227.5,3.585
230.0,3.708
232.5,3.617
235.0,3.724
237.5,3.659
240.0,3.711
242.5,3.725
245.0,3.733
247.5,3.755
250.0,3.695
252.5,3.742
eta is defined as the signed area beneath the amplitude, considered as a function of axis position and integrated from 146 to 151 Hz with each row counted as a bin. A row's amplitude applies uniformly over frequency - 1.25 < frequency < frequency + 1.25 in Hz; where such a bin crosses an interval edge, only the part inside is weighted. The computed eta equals 18.7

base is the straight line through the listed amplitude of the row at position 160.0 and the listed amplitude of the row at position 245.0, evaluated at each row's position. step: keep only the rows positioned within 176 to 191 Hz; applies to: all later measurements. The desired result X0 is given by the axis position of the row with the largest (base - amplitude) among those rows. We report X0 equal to 177.5 Hz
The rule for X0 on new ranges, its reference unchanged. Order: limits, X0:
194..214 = 207.5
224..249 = 225.0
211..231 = 212.5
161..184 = 162.5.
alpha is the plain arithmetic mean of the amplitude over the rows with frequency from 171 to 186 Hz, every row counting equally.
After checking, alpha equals 3.95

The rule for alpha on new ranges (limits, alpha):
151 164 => 3.75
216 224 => 3.25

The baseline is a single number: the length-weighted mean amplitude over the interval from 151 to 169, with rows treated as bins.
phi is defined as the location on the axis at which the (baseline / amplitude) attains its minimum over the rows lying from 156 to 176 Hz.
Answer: 172.5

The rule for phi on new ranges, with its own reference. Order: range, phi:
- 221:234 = 230.0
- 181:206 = 190.0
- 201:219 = 202.5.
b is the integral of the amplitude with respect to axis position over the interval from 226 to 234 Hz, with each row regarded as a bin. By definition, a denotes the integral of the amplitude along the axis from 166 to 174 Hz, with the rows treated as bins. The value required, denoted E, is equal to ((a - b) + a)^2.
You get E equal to 1031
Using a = 30.6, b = 29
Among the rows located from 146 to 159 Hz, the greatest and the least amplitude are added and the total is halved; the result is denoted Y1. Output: 3.73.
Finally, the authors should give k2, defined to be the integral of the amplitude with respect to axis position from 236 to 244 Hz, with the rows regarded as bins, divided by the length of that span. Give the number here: 3.70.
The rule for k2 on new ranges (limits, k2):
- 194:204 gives 3.40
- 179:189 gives 4.05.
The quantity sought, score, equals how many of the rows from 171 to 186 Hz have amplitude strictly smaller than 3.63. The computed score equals 0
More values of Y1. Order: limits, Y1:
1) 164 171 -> 3.80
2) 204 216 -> 2.99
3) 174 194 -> 3.97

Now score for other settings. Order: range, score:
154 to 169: 0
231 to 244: 1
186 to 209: 5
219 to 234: 5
